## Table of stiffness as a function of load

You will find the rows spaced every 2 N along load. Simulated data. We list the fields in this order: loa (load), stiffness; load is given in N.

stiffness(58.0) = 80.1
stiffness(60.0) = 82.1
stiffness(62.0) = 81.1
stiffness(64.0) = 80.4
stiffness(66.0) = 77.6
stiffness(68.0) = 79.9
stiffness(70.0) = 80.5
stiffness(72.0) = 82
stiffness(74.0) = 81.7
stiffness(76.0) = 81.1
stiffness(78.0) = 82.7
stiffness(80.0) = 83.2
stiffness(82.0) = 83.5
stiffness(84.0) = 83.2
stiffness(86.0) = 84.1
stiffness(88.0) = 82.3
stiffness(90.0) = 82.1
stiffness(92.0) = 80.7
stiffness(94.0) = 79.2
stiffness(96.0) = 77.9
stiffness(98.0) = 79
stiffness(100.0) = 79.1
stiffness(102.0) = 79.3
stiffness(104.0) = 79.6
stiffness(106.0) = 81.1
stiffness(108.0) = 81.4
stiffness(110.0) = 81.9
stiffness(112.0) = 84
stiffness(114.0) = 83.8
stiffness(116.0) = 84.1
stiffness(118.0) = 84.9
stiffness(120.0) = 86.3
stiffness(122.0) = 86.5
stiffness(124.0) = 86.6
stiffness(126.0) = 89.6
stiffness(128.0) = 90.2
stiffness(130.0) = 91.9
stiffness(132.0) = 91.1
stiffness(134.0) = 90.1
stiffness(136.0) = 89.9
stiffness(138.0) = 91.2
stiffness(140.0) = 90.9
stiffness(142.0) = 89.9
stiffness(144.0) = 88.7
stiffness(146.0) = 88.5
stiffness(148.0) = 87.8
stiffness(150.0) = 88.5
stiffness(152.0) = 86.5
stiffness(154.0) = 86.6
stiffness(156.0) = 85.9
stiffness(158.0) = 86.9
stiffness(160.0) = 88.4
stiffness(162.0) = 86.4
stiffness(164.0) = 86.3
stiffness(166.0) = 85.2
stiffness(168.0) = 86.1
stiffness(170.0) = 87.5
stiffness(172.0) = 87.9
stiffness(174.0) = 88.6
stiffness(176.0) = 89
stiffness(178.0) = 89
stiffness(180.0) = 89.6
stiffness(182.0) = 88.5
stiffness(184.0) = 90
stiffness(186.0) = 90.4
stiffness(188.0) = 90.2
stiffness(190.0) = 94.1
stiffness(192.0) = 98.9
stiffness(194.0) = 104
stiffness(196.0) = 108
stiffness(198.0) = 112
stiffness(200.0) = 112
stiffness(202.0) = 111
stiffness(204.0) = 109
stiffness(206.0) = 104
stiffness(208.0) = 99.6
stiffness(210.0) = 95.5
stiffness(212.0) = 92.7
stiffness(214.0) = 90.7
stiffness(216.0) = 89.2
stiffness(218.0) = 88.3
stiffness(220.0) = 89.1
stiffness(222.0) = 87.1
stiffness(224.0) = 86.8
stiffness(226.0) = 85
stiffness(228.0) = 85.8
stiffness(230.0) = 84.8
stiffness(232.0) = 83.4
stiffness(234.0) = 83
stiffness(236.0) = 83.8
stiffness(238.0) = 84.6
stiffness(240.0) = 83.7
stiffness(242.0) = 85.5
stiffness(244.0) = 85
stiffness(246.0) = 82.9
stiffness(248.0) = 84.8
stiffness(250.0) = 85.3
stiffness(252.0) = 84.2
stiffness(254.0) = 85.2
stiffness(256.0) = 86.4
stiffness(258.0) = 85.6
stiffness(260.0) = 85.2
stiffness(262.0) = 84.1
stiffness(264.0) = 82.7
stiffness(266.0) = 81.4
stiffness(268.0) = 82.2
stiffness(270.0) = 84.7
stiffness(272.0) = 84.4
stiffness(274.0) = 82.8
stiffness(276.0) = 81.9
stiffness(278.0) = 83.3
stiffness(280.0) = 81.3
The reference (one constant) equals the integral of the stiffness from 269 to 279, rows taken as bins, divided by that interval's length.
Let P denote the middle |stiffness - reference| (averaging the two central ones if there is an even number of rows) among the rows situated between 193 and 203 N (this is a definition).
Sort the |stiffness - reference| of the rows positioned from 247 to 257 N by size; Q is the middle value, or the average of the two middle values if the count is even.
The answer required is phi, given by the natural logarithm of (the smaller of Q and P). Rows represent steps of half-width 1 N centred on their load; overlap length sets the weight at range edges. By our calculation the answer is 0.58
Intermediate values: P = 27.6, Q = 1.8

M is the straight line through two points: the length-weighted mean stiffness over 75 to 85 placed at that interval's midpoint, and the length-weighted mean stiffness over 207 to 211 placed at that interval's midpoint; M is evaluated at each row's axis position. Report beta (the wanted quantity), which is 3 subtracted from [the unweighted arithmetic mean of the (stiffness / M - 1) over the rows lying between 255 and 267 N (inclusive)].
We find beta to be -3.19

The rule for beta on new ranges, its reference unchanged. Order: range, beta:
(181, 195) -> -3.02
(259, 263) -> -3.18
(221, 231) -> -3.14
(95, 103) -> -3.07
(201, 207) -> -2.89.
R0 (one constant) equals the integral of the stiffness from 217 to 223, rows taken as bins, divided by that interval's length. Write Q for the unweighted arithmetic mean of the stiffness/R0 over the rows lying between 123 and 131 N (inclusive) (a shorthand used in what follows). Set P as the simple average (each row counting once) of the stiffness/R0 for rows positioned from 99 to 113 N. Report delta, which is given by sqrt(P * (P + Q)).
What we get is 1.33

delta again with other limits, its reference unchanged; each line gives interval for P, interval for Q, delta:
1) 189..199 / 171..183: 1.60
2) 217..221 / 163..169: 1.41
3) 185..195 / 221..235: 1.49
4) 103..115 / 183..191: 1.35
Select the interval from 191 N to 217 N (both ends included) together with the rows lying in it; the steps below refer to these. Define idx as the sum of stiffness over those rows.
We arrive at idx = 1327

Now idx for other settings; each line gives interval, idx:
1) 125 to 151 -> 1168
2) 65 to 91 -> 1064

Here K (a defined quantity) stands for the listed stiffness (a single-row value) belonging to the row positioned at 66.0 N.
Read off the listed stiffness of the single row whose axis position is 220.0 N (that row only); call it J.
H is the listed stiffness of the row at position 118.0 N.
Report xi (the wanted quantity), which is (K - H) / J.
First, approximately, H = 84.9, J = 89.1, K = 77.6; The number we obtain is -0.08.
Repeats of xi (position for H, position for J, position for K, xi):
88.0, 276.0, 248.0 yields 0.03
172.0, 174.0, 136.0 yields 0.02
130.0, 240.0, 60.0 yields -0.12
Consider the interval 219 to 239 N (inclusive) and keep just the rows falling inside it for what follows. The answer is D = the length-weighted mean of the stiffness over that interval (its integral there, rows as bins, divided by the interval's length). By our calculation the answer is 85.3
